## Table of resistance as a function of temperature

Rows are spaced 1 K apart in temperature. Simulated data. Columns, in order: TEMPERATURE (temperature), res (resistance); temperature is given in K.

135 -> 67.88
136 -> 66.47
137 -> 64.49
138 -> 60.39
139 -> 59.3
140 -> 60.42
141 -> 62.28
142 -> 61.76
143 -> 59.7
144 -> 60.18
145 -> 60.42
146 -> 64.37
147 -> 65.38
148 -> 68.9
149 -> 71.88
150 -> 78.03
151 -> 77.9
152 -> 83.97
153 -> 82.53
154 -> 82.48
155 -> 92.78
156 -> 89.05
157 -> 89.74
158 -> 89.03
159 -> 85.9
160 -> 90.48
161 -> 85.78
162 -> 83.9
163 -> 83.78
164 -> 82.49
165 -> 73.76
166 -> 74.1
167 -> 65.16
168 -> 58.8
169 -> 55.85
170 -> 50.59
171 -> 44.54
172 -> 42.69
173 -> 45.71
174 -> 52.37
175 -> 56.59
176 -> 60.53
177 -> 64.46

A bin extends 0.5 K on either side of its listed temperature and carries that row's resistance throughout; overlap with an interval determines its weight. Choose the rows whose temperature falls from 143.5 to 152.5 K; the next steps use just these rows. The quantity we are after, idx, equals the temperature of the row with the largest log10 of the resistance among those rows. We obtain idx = 152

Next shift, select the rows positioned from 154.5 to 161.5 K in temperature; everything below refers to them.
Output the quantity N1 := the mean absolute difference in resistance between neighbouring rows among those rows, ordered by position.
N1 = 2.9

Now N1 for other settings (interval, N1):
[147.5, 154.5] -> 2.8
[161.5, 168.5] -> 4.3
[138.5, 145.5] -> 1.0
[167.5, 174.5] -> 4.3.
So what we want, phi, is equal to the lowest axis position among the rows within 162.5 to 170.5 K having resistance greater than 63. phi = 163 K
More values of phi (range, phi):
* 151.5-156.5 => 152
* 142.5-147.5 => 146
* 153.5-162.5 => 154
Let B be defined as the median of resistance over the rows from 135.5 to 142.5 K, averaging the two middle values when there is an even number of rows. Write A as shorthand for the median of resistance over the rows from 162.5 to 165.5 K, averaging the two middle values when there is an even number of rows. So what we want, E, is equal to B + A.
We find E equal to 144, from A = 82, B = 62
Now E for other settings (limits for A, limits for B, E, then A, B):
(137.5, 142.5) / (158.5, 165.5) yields 144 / 60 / 84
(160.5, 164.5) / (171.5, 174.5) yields 130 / 84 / 46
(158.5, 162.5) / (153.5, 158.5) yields 175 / 86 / 89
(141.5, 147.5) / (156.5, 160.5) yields 150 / 61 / 89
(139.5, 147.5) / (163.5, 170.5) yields 126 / 61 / 65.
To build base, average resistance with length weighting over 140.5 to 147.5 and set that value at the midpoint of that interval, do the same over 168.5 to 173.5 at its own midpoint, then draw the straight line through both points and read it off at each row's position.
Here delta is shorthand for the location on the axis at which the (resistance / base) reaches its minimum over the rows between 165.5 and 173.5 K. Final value 172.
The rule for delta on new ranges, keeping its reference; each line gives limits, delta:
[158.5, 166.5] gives 165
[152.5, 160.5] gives 153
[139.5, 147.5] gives 140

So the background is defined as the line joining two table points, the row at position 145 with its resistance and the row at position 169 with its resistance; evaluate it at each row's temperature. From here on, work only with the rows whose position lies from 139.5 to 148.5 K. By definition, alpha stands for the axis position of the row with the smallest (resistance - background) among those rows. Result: 143 K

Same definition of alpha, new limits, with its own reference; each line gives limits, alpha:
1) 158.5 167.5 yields 167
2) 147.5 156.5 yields 148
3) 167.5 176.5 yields 172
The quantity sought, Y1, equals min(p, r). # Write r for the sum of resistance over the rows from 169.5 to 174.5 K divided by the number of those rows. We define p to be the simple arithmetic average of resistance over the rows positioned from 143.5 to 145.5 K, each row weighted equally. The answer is 47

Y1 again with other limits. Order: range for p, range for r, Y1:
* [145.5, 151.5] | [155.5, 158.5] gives 71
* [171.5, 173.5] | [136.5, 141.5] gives 44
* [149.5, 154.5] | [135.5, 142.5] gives 62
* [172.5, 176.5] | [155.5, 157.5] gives 54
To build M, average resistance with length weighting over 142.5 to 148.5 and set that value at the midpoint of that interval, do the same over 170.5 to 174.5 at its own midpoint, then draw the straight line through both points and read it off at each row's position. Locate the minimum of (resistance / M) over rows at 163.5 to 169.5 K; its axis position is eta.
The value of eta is 169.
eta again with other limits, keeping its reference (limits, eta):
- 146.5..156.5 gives 147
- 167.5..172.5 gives 172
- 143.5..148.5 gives 144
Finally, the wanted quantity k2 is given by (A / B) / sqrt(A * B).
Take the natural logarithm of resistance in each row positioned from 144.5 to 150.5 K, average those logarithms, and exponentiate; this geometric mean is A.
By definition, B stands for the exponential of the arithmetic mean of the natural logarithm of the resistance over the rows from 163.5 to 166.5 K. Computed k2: 0.0123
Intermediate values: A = 68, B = 77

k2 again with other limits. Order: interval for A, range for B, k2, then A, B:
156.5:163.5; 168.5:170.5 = 0.0241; 87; 53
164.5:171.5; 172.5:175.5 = 0.0210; 59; 51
